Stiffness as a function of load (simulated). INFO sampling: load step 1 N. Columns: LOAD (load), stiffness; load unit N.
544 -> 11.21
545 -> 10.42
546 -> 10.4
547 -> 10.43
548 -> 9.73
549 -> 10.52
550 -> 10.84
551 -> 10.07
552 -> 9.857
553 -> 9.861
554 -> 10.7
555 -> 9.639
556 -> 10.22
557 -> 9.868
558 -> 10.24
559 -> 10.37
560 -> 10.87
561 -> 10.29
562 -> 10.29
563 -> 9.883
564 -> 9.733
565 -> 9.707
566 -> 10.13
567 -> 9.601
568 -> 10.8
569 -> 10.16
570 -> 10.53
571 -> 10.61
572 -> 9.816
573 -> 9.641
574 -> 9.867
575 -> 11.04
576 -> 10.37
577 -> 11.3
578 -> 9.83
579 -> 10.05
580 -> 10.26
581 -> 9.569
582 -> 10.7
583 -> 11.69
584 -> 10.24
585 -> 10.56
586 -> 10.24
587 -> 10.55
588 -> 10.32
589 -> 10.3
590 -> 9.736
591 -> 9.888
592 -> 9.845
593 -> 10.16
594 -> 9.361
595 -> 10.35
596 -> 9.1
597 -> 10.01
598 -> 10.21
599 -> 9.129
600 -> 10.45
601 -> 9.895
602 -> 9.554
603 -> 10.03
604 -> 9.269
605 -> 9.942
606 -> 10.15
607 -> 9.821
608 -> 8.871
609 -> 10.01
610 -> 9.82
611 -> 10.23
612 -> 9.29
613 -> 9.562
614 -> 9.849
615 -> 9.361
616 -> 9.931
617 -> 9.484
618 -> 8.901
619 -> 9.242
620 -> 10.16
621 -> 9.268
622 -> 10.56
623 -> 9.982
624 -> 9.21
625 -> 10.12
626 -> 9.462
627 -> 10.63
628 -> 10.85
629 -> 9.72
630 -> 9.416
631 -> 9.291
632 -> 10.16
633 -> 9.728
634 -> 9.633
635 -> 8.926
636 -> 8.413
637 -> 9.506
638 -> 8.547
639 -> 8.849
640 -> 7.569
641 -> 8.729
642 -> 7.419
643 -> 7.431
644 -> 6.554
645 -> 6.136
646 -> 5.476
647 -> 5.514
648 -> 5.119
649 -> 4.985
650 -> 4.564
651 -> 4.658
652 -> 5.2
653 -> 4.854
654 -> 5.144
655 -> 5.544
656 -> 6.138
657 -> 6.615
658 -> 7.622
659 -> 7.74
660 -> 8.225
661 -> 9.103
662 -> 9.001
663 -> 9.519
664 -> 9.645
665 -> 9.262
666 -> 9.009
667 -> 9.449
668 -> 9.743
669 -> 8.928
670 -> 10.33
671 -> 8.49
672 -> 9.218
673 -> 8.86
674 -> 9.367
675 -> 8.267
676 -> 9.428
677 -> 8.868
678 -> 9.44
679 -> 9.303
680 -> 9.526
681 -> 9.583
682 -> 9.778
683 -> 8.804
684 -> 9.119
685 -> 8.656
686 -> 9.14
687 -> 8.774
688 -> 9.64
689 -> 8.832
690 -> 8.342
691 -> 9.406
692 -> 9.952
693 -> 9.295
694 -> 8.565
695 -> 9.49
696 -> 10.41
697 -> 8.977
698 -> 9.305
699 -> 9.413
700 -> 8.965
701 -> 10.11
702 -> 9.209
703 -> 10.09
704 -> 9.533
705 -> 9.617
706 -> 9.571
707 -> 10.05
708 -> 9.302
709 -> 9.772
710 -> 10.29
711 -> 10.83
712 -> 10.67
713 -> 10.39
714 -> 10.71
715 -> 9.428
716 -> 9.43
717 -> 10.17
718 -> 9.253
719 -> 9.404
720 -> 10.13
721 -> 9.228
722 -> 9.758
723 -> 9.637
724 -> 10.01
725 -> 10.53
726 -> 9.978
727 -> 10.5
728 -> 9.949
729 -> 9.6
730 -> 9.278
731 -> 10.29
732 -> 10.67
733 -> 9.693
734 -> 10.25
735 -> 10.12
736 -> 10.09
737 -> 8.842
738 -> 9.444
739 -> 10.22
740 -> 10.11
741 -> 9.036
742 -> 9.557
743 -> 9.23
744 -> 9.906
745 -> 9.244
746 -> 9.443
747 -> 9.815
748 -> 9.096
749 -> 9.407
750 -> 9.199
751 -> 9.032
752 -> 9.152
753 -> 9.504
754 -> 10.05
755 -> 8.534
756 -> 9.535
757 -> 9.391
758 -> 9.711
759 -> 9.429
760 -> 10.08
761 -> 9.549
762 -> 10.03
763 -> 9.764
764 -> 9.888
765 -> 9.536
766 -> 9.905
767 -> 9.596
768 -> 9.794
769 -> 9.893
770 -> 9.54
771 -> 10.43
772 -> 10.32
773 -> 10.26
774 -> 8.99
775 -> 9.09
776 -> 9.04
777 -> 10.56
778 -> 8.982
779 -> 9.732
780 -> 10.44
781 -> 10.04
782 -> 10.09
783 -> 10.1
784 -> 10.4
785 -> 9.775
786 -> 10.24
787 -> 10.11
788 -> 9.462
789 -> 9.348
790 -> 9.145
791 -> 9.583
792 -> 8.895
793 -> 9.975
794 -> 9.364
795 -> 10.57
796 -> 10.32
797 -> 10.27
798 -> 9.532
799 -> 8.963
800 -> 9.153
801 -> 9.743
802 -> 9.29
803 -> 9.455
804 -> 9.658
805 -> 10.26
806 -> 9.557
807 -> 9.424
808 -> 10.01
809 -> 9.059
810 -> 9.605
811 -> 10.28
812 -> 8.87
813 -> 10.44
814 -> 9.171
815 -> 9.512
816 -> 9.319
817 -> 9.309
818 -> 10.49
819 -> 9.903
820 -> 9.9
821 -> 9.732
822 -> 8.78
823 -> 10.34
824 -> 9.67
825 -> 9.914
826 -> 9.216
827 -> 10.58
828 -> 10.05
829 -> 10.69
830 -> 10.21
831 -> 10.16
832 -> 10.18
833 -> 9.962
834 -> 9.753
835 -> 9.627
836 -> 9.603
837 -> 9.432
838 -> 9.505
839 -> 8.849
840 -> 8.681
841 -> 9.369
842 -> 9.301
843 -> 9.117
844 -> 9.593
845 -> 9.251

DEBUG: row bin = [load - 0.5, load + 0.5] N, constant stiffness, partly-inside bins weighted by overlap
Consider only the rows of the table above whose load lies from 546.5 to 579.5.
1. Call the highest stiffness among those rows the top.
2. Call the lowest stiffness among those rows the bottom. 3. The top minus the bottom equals 1.7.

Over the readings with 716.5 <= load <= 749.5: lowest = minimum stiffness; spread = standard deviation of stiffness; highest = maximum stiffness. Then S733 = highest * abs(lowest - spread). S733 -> 89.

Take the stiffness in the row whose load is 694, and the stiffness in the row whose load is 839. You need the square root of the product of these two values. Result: 8.71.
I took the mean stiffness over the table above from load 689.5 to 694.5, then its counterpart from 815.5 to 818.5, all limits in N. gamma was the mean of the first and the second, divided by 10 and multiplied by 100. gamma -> 94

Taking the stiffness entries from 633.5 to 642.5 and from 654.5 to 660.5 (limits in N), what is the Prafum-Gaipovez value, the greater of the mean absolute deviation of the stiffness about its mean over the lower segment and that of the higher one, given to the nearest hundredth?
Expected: 0.88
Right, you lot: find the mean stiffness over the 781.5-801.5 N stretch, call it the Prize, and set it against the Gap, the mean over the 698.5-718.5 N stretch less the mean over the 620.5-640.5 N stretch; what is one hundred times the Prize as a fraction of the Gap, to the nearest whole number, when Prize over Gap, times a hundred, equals 2801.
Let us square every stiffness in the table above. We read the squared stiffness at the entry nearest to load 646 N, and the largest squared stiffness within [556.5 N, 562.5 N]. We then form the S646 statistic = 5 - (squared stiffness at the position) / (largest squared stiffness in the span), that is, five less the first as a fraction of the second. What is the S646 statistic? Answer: 4.75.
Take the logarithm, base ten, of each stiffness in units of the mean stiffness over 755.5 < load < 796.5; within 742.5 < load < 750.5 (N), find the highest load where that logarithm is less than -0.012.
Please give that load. 750 N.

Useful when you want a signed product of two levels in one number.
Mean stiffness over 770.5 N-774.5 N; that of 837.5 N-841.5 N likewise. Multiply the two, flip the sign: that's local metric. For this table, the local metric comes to -91.0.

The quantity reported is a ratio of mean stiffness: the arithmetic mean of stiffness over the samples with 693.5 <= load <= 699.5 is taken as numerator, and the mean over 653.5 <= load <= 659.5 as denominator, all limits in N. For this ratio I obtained 1.45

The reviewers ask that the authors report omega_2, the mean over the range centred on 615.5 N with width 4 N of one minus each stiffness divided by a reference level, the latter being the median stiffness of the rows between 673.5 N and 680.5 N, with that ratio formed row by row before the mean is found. -0.03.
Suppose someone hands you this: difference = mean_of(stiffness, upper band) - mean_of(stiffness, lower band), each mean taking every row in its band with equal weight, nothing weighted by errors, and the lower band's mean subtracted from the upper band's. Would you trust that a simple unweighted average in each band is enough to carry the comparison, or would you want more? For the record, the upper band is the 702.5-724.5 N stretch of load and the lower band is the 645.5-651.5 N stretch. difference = 4.8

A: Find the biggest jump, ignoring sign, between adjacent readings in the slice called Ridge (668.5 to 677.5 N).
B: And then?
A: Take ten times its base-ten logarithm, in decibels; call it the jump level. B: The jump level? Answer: 2.6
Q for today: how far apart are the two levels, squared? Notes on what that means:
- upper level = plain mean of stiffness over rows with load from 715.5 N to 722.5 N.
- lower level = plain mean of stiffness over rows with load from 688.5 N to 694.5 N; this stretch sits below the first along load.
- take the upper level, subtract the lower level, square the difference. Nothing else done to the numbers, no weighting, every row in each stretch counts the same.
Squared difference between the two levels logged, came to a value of 0.3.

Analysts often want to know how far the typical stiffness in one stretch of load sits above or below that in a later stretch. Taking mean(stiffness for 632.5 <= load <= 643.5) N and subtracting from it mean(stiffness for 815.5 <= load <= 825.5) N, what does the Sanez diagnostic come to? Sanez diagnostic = -1.1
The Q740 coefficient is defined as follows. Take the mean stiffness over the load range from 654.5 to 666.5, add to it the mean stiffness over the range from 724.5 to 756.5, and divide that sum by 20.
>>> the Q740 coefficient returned 0.889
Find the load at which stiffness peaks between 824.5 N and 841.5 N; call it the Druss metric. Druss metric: 829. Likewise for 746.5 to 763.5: 760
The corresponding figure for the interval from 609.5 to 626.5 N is 622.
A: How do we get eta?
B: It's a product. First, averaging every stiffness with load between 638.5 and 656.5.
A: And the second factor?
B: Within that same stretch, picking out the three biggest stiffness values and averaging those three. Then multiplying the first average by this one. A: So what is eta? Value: 51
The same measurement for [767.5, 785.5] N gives 103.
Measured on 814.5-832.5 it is 105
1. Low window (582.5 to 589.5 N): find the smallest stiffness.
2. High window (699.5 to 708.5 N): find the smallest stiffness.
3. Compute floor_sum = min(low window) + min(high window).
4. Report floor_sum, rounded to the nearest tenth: 19.2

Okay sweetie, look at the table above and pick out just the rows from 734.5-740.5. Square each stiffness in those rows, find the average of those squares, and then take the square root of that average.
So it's 9.8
